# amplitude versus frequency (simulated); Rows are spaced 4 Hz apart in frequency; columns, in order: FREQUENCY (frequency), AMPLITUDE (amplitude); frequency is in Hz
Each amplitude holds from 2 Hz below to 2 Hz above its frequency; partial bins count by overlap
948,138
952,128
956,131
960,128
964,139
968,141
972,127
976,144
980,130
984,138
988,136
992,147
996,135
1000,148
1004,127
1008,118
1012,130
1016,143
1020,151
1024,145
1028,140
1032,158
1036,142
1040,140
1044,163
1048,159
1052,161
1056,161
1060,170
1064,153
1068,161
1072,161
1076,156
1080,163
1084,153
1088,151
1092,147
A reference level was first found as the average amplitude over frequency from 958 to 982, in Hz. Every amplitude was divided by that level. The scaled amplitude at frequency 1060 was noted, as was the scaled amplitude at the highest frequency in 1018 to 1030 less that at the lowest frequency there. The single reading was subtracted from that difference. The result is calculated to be -1.34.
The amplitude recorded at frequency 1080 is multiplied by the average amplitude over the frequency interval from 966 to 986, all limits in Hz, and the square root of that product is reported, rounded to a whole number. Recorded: 149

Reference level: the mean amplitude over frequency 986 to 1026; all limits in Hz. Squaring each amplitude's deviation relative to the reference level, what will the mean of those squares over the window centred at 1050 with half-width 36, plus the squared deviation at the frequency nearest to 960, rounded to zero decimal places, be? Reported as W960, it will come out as 448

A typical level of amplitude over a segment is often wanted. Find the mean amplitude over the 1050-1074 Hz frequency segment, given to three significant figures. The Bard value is 161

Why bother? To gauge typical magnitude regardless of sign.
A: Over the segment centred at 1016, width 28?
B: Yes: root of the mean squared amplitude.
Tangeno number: 137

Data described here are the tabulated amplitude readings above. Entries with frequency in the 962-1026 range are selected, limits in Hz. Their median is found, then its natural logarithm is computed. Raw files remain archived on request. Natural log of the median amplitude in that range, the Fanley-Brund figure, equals 4.93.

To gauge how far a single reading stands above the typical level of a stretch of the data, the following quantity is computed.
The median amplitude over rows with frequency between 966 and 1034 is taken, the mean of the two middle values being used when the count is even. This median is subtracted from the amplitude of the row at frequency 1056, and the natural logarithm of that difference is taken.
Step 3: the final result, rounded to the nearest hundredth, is 3.04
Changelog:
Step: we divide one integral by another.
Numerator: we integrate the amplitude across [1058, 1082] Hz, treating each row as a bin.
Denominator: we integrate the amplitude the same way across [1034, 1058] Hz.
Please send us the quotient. 1.04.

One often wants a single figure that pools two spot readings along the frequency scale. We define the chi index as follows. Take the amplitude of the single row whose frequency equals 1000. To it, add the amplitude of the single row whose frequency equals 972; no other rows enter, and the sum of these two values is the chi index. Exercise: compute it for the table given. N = 275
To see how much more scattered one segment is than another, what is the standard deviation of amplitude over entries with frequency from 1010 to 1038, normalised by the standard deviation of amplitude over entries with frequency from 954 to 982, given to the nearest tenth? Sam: 1.3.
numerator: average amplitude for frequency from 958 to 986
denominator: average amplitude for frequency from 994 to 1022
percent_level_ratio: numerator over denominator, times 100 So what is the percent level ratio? 99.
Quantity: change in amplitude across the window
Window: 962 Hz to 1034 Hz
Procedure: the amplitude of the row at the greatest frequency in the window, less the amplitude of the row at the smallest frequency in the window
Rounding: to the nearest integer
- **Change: 19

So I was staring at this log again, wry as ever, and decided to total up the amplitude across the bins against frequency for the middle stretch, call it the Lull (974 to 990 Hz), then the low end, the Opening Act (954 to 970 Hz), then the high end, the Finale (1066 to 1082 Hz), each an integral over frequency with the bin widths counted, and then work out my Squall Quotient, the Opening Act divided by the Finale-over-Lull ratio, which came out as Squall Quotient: 1843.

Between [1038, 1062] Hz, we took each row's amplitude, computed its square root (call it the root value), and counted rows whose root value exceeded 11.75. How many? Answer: 6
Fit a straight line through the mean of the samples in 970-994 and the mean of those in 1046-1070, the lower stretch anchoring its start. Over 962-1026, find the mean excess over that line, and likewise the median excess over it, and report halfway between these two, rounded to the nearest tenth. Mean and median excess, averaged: -3.5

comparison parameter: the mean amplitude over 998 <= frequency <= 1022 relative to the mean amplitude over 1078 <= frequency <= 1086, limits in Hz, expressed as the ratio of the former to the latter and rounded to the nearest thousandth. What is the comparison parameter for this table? 0.862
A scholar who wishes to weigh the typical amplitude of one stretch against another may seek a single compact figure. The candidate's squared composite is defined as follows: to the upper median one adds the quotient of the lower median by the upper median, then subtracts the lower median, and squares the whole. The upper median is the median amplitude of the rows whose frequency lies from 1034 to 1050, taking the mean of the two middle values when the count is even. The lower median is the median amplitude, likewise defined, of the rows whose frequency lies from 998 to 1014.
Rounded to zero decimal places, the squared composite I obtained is 522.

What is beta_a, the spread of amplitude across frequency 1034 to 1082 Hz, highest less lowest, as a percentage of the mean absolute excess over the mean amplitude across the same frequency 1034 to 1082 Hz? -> 462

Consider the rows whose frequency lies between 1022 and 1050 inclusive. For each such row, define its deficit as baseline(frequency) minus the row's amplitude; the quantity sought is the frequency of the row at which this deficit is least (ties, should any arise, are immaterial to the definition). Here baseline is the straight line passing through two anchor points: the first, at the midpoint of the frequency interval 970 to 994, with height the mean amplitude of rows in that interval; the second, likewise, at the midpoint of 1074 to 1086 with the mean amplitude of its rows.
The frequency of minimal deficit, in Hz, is 1044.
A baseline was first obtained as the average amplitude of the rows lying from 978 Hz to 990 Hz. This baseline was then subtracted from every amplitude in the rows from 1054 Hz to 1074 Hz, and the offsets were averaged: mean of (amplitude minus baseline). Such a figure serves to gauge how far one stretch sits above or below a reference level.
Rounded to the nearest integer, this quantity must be 27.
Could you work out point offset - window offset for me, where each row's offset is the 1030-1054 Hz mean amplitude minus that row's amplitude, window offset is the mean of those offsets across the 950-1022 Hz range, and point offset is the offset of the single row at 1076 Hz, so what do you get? -20.4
